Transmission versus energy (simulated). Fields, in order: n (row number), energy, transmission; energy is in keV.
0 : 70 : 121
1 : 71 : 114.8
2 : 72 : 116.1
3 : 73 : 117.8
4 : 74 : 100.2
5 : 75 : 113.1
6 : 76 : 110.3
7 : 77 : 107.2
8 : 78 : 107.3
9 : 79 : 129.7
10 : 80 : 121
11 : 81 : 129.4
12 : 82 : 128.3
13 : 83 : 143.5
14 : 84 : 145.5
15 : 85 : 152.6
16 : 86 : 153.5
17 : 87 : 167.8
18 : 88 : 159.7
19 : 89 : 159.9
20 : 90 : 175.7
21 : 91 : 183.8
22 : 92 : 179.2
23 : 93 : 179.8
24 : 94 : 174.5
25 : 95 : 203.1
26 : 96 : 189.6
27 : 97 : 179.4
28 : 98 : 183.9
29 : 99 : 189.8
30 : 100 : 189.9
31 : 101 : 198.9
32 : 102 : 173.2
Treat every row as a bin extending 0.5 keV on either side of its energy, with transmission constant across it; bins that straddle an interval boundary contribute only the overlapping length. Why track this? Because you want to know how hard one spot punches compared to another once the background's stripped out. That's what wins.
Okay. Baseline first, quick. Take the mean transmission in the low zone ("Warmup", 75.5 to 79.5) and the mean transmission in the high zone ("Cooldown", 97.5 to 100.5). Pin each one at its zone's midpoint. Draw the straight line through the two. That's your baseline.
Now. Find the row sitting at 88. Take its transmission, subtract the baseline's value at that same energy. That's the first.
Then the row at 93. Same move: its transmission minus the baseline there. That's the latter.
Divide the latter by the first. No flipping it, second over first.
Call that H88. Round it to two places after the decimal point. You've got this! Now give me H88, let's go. 1.29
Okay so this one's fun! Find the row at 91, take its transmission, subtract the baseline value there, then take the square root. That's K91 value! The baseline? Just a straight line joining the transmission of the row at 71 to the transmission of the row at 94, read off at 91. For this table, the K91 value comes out 4.1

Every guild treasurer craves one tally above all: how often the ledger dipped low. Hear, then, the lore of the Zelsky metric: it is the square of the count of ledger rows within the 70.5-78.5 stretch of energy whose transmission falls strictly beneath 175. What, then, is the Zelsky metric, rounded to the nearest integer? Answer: 64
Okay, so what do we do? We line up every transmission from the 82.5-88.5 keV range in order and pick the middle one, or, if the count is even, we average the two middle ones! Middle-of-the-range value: 153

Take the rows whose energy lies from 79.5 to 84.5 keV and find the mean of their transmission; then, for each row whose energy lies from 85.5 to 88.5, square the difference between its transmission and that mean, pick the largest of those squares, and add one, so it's 1175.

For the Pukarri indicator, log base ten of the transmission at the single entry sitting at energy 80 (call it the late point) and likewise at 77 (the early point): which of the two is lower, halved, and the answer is 1.015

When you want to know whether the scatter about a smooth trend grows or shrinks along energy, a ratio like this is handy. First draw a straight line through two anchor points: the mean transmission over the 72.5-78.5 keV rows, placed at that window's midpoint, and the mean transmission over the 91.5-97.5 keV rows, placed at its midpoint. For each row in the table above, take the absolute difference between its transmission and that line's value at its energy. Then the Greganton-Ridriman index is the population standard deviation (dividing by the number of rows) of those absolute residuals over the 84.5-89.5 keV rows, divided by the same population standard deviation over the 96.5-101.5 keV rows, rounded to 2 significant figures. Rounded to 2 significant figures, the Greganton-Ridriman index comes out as 2.4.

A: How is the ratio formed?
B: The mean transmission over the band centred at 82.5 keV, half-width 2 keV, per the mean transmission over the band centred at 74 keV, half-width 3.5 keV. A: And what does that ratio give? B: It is 1.2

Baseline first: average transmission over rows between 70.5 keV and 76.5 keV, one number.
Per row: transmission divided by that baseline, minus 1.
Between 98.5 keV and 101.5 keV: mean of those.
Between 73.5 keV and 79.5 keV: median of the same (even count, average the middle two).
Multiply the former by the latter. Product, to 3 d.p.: -0.021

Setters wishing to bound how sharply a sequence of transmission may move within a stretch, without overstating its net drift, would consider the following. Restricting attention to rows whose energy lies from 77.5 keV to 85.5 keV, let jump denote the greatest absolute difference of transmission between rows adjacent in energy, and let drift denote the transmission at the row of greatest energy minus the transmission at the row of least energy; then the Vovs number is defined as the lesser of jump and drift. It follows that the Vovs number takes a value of 22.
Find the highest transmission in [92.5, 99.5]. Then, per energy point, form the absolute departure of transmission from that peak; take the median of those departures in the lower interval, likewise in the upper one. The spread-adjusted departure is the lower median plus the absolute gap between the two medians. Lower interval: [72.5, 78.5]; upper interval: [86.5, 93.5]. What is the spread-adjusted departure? 161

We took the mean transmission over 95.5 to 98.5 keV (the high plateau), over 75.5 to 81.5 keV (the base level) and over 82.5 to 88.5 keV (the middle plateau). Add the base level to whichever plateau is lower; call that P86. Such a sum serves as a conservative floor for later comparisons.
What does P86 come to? 271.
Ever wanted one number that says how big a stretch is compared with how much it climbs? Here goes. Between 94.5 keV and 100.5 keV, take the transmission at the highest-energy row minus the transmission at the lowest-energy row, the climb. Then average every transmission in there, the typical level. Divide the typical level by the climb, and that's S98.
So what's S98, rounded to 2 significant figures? -14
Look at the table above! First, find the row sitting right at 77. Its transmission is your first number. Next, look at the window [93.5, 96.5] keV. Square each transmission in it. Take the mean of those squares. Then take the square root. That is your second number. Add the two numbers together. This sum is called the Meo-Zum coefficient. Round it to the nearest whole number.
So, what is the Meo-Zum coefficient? 297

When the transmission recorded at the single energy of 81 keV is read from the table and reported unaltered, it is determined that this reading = 129.4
